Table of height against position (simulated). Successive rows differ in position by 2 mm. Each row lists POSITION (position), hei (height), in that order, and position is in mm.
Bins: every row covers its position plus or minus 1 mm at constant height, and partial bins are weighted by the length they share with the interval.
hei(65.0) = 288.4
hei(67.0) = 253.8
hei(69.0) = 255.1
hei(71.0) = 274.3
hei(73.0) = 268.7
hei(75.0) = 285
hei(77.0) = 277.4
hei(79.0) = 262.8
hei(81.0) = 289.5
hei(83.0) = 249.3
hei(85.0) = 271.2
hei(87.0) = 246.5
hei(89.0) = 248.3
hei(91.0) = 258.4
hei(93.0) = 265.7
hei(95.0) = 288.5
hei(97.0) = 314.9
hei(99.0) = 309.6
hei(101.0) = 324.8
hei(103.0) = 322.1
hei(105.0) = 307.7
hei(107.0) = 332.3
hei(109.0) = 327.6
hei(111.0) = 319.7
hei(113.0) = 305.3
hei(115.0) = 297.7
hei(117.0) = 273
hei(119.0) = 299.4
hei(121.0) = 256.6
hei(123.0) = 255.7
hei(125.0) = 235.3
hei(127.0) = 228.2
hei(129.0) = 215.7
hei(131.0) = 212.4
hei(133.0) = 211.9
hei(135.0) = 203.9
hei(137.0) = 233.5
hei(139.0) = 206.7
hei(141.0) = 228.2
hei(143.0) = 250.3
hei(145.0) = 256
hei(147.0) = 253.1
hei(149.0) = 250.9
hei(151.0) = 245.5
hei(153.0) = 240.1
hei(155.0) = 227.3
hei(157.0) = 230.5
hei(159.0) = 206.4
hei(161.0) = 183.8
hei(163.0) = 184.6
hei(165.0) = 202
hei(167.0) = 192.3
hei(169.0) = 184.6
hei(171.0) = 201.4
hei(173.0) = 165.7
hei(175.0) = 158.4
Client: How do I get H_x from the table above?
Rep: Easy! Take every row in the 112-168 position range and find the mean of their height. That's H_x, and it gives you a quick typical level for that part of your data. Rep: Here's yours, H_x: 235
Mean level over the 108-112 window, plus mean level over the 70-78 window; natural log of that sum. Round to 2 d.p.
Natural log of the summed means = 6.40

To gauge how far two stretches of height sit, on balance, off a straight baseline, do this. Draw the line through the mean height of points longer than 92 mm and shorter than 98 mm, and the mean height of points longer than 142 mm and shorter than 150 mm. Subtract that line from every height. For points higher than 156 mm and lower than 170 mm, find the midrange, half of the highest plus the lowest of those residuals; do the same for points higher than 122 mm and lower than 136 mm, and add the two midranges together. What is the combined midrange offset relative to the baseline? -71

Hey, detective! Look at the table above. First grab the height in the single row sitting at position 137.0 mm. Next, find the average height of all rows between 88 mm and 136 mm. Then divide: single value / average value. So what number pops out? 0.85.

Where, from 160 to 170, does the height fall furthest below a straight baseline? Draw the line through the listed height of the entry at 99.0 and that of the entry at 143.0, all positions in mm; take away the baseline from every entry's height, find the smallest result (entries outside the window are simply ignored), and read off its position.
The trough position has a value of 161.0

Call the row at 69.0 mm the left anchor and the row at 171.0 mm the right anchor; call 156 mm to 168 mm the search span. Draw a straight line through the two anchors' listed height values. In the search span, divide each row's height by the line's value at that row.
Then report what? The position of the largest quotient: 157.0 mm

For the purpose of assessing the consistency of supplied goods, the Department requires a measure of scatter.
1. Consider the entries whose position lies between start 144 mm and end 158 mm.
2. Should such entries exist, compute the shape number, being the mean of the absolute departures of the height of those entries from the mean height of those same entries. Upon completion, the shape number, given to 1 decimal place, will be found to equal 9.2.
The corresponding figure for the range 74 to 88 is 13.7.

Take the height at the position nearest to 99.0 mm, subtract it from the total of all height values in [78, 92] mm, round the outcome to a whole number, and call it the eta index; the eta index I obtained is 1516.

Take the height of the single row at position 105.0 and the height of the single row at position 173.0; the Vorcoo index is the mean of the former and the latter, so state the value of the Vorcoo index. 237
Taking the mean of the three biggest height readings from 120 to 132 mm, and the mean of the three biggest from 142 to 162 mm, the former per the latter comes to 0.98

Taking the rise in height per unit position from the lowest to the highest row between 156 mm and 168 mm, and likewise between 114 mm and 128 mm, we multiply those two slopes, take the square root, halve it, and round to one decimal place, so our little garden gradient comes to 2.4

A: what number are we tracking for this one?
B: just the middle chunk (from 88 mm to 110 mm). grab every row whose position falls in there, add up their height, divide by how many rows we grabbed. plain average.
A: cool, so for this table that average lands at 300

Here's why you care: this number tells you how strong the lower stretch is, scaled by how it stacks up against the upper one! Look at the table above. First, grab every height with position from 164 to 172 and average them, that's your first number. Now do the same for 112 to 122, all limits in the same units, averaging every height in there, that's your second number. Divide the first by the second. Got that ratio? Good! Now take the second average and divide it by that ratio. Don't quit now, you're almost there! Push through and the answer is 420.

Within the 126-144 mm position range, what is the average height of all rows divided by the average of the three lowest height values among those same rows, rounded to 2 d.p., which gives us 1.07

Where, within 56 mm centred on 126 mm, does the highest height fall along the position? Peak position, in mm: 107.0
